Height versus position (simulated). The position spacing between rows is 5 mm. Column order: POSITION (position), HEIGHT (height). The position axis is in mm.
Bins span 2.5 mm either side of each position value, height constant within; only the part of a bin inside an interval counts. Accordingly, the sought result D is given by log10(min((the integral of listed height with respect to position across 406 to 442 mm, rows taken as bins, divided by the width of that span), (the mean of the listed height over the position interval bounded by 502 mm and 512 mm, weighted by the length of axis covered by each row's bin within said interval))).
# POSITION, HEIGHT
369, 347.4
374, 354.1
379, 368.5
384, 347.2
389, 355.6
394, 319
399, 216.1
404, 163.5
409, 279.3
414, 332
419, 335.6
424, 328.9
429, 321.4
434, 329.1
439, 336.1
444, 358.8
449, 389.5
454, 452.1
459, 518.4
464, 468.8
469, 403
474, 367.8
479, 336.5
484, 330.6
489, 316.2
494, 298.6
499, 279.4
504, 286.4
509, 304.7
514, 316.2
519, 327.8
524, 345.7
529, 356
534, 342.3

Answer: 2.47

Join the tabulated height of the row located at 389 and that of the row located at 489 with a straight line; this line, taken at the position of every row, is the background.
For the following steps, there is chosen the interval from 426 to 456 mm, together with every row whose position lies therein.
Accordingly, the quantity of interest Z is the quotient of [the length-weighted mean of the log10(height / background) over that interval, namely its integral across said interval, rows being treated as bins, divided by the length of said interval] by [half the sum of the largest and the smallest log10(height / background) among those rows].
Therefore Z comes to 0.55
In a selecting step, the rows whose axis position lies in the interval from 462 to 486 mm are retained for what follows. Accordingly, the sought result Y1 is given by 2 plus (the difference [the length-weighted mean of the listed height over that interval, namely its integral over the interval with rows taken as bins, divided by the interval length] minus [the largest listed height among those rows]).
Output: -86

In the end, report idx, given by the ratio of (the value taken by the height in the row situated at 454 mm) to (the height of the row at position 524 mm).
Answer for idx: 1.3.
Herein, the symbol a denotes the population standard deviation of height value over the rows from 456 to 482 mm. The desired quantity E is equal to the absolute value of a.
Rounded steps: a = 66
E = 66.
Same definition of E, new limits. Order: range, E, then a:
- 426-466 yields 69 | 69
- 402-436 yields 58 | 58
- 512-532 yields 15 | 15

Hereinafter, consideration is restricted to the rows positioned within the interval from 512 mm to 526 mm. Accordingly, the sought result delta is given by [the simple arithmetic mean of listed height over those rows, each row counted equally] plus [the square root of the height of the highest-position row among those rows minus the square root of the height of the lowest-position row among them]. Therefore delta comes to 331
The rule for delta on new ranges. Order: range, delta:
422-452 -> 346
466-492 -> 349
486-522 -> 305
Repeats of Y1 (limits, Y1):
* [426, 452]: -39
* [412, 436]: -4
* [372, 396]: -17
